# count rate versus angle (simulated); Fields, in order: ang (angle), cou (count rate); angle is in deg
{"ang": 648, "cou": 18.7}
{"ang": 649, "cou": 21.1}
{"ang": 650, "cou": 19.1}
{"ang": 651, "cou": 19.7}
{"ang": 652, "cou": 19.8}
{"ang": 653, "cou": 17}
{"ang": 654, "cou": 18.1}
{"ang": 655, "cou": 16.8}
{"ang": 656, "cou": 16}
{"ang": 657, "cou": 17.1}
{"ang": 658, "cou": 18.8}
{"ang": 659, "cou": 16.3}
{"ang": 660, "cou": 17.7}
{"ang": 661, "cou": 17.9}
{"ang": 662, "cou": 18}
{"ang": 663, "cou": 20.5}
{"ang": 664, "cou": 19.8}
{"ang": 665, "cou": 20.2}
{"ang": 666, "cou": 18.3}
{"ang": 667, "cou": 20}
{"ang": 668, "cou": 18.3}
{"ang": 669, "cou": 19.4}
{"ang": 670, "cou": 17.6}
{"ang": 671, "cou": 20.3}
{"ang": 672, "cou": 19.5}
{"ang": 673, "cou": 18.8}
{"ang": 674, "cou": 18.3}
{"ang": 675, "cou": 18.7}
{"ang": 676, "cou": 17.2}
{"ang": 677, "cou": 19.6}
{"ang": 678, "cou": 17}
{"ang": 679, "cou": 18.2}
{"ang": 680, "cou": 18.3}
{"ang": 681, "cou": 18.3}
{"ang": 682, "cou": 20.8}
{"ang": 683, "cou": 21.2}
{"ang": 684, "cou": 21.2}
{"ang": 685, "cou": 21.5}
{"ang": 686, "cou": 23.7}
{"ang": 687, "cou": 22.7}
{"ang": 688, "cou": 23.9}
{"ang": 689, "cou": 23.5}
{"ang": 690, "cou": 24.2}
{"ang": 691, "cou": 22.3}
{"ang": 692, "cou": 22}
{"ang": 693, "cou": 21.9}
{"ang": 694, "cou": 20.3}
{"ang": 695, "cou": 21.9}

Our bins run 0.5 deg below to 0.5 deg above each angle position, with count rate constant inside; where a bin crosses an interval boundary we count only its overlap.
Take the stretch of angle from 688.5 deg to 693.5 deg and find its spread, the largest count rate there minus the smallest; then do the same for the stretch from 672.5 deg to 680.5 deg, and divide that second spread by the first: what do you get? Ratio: 1.1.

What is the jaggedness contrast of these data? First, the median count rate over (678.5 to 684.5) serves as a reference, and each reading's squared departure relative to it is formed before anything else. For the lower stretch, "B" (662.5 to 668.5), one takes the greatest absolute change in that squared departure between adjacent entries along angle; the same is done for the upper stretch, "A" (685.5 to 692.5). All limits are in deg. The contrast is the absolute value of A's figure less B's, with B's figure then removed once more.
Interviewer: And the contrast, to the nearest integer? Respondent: 11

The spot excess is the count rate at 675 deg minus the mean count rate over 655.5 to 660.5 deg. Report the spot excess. 1.5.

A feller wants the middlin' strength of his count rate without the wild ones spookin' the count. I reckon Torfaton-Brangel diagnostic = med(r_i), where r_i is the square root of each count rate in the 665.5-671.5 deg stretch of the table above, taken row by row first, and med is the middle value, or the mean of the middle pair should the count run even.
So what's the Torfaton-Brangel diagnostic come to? 4.34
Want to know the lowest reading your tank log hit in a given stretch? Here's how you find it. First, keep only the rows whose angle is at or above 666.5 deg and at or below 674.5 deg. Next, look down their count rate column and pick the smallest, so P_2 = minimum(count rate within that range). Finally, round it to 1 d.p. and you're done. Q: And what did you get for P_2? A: 17.6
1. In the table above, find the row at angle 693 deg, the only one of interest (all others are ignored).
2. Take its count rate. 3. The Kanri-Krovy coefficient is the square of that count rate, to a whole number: 480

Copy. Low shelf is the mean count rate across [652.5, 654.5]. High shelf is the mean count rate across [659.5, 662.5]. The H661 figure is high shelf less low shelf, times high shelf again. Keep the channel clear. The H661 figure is 6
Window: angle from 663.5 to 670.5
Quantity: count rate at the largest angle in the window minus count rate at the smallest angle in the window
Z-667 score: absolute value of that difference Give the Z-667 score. 2.2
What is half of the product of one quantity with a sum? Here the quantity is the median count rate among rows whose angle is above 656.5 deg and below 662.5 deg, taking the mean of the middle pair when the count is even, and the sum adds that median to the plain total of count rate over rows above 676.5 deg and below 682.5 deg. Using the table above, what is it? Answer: 1157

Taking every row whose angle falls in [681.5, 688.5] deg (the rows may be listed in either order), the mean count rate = 22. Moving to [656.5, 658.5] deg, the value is 18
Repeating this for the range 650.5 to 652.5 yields 20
